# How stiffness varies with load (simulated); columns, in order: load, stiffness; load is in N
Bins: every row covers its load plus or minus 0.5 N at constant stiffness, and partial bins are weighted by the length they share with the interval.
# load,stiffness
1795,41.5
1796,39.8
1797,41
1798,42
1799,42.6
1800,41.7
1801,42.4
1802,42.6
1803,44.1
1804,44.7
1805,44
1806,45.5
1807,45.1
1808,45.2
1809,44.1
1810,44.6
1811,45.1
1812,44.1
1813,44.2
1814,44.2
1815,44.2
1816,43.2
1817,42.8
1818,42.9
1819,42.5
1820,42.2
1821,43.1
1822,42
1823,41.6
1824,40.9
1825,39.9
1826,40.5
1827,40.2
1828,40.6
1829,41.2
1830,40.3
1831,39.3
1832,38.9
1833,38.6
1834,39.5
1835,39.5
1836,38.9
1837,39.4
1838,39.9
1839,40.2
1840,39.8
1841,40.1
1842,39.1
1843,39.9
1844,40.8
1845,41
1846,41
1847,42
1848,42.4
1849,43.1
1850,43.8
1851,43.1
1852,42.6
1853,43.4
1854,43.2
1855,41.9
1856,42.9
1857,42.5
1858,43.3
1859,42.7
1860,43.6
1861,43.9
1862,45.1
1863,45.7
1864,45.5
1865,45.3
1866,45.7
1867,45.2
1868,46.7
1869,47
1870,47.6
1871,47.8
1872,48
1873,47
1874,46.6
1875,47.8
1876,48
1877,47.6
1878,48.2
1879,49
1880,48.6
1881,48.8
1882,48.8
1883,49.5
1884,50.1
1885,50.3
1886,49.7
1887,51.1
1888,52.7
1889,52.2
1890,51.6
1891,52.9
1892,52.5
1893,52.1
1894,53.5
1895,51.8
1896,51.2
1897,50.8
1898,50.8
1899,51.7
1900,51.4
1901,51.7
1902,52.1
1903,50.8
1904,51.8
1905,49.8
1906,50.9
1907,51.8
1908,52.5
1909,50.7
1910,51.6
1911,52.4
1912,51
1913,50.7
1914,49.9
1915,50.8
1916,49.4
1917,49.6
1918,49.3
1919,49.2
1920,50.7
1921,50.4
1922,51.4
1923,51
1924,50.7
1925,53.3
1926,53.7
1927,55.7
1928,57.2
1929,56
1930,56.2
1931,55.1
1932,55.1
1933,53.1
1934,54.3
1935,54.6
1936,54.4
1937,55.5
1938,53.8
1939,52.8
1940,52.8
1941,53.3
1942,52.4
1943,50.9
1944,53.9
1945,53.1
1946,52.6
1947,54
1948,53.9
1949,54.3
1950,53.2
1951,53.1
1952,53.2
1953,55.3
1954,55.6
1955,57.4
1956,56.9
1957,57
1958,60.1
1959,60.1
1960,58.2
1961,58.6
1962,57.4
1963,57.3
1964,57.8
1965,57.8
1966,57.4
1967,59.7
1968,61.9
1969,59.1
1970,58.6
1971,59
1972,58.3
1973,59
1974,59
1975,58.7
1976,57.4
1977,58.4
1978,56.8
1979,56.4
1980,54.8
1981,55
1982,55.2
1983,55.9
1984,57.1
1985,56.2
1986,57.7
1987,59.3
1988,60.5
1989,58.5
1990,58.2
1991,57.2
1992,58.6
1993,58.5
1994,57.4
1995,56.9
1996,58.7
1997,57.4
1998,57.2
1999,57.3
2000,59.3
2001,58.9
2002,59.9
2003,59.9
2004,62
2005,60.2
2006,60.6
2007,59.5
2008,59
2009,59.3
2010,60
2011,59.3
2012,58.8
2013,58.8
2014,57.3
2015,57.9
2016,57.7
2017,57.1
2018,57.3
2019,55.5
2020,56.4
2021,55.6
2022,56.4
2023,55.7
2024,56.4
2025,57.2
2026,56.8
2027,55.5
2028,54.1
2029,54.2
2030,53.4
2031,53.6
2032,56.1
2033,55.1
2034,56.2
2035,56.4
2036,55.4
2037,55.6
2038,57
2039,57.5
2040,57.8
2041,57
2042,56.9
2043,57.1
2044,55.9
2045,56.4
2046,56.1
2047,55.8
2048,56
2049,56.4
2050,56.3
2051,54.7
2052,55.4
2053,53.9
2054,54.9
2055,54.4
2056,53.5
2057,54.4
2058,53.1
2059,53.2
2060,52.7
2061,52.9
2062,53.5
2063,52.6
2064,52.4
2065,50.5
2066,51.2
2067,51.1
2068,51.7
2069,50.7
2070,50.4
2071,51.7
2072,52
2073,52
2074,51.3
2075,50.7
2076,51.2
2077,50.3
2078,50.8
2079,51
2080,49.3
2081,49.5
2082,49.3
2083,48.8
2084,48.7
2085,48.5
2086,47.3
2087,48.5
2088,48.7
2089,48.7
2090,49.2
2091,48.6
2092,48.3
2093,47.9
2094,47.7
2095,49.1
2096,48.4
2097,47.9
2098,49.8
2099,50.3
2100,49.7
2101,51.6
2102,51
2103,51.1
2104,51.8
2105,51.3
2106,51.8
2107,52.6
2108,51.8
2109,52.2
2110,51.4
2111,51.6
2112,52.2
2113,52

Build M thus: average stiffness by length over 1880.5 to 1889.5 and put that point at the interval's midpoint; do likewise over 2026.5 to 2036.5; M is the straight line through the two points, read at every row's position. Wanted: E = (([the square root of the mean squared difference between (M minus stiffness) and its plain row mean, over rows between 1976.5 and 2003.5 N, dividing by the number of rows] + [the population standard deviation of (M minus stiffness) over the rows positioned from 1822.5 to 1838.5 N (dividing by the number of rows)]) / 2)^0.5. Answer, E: 1.07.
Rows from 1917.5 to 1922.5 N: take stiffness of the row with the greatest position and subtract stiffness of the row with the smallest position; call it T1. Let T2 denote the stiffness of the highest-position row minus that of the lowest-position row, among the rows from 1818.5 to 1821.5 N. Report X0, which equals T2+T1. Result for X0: 3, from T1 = 2.1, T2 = 0.6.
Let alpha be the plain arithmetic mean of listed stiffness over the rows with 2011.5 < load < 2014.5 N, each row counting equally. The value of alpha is 58.3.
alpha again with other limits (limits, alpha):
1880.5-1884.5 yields 49.3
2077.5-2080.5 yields 50.4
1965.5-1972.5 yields 59.1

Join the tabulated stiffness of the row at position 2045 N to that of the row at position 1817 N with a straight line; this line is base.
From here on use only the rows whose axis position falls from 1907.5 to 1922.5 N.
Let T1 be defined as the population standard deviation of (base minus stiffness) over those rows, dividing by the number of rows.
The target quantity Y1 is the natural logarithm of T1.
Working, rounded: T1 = 1.17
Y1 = 0.15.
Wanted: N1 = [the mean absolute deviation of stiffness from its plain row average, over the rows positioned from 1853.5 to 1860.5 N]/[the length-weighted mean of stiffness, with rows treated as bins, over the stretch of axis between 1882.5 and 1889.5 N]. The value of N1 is 0.0085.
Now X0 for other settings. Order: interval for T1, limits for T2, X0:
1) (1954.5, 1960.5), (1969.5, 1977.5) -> 1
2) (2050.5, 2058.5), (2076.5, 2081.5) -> -2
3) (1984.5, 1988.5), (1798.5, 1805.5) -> 6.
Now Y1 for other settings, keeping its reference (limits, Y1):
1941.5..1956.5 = 0.38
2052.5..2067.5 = 0.38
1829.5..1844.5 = -0.65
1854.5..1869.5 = 0.26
